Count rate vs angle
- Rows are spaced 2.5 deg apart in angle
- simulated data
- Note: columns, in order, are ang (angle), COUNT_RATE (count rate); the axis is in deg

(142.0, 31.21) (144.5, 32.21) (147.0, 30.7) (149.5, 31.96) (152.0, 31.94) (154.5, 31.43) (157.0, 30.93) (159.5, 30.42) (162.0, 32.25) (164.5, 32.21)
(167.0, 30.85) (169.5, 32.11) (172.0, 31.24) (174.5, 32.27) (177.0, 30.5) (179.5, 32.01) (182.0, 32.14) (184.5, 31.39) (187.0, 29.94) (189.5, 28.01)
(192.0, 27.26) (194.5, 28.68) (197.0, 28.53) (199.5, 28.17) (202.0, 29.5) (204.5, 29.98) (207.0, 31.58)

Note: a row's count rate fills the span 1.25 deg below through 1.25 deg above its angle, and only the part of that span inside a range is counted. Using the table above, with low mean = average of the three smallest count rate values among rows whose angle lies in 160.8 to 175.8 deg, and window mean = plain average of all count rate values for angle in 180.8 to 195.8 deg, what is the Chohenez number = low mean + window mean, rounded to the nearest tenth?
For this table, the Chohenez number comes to 61.0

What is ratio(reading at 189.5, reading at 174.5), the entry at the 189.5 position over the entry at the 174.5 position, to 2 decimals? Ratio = 0.87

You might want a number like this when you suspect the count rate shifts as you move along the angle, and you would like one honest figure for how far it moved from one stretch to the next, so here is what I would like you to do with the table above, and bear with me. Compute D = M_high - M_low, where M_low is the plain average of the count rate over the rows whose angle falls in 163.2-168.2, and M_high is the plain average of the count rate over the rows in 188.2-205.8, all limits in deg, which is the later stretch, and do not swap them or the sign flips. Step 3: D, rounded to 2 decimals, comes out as -2.94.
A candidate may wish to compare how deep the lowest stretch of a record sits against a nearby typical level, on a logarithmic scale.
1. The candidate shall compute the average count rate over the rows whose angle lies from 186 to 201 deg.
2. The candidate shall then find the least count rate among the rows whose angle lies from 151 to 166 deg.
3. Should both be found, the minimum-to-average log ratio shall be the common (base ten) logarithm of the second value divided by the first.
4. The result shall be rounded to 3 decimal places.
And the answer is 0.029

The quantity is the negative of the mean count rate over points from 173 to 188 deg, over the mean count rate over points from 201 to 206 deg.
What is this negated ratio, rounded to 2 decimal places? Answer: -1.05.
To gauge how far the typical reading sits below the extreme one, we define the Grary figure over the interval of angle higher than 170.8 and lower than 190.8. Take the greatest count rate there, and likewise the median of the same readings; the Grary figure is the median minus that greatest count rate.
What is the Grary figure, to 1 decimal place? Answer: -1.0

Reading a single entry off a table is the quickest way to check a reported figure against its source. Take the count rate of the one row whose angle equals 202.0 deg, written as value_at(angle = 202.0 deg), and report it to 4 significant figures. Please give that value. 29.50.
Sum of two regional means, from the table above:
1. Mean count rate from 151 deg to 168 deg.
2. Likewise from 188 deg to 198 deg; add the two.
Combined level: 59.6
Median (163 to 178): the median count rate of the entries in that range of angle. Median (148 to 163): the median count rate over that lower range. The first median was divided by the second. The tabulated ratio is 1.000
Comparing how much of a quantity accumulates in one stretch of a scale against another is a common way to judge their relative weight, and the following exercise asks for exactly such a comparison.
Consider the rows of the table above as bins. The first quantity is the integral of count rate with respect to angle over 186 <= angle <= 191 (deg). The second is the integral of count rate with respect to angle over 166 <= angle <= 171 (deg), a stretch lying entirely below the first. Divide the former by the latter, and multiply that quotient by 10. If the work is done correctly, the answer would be 9.2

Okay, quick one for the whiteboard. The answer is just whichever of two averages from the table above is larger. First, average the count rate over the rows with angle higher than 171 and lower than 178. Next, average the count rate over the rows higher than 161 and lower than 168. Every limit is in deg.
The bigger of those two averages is 31.8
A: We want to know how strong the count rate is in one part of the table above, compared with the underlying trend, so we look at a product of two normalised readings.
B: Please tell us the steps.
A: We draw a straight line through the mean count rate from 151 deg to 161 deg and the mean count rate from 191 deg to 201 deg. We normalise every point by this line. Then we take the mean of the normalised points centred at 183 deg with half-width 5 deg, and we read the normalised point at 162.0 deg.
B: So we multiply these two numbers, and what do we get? 1.13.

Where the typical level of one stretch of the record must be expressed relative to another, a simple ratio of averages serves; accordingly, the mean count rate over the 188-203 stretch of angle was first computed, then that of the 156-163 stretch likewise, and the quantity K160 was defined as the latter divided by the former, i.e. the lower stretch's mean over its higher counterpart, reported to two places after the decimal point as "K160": 1.10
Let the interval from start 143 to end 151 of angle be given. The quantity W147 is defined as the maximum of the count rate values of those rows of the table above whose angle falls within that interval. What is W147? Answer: 32.21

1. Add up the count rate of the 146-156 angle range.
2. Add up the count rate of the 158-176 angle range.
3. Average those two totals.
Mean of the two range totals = 174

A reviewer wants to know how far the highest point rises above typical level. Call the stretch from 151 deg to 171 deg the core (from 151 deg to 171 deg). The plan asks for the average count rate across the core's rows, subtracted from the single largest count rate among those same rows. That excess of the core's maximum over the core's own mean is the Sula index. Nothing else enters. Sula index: 0.7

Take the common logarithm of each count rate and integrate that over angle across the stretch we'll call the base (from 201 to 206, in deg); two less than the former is 5.37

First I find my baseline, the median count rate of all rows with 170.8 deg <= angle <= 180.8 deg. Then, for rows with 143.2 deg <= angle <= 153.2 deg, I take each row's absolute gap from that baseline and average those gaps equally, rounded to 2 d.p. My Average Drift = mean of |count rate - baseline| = 0.54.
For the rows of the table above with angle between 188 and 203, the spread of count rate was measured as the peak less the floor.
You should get 2.2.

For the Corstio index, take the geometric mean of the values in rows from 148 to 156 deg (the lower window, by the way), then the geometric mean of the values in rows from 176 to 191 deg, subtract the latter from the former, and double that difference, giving 2.3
